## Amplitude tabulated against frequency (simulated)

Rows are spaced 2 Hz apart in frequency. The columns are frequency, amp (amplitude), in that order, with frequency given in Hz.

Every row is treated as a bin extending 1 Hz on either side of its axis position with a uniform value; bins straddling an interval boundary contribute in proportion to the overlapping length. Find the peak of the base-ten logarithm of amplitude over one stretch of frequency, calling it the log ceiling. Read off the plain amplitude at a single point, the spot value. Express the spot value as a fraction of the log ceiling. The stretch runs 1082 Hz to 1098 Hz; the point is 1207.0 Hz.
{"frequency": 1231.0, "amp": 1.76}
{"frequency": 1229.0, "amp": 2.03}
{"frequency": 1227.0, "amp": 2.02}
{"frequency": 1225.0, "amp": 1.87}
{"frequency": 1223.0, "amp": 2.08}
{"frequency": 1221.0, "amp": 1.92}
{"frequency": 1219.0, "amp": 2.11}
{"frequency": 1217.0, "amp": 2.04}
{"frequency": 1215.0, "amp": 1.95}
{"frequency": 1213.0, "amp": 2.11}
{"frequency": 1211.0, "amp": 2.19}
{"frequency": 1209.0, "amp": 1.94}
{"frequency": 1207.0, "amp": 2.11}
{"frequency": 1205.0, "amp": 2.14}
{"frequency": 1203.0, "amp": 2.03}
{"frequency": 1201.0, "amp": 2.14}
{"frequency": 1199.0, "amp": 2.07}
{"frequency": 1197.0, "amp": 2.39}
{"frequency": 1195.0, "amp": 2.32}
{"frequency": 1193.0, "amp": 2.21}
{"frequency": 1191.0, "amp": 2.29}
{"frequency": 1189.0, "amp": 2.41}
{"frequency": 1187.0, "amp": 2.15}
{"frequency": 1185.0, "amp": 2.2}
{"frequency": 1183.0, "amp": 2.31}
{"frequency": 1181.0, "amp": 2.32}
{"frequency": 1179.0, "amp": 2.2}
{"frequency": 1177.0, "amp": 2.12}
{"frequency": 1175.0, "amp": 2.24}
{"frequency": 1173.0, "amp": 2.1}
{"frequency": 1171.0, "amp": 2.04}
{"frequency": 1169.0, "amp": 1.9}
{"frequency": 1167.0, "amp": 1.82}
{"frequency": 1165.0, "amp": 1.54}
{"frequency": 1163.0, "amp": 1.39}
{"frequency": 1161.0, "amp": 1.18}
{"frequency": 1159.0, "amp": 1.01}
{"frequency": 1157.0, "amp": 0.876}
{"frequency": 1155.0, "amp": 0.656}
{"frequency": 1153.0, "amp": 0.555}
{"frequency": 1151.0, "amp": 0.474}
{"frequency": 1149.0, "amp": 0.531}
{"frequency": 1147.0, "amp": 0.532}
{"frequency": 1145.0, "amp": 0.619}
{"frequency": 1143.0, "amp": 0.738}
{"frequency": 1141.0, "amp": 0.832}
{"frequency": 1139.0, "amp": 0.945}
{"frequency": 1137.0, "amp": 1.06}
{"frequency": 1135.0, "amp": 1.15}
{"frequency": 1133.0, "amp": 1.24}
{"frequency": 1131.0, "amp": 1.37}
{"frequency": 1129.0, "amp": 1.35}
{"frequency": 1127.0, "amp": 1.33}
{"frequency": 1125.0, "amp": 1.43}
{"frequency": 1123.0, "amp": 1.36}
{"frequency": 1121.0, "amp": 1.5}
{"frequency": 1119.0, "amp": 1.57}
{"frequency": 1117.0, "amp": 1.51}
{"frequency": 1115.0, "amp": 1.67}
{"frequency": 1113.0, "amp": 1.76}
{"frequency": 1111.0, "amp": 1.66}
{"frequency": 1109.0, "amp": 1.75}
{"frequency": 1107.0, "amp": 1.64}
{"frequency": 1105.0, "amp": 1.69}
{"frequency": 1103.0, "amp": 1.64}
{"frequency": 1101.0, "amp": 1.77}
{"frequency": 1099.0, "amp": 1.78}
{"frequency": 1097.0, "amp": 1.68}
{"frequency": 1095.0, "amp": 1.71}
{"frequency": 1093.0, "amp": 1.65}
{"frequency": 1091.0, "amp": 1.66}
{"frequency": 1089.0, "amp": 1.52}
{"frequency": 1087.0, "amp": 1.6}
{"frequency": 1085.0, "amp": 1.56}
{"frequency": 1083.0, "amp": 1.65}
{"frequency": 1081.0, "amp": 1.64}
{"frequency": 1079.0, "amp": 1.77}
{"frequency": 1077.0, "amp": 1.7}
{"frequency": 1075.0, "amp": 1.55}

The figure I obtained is 9.1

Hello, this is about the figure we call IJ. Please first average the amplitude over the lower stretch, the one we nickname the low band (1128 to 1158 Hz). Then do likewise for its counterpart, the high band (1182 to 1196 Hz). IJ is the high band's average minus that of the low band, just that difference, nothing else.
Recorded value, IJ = 1.4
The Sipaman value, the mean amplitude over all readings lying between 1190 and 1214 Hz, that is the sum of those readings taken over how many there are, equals 2.16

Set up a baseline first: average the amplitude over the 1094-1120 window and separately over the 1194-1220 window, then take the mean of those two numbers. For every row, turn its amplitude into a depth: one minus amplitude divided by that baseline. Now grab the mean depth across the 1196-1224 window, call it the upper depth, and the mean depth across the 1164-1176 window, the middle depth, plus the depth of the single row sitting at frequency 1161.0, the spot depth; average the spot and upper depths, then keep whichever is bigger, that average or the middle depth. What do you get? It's 0.1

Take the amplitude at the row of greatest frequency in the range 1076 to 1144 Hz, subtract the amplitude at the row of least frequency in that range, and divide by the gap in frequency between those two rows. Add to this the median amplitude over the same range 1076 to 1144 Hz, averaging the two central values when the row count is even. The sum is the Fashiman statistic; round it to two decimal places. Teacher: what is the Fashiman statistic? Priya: 1.61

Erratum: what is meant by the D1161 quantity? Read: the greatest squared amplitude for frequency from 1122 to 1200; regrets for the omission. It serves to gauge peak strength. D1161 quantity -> 5.8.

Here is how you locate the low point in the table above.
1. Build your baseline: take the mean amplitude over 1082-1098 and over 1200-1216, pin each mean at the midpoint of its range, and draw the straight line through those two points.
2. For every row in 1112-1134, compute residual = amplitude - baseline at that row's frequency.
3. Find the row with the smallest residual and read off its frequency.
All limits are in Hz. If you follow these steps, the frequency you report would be 1133.0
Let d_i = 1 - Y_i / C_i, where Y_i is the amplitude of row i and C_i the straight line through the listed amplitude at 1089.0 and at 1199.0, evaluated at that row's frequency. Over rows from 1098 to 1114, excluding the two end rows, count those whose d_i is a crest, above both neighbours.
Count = 3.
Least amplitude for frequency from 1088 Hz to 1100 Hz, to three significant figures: 1.52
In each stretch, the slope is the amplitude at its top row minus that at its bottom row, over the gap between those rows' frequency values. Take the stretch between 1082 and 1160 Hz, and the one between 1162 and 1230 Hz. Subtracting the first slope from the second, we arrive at 0.018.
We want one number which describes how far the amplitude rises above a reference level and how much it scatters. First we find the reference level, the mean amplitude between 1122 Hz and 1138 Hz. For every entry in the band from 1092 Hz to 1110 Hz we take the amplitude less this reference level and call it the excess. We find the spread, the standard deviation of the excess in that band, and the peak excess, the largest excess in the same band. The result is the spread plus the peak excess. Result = 0.55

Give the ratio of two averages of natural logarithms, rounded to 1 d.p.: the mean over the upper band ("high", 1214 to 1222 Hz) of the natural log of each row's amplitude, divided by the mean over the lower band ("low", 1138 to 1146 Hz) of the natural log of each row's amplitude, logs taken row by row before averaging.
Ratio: -2.7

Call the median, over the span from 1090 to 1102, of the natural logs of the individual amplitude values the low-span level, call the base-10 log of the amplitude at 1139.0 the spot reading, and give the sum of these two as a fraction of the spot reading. -20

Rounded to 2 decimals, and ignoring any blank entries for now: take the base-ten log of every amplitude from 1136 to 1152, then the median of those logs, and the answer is -0.17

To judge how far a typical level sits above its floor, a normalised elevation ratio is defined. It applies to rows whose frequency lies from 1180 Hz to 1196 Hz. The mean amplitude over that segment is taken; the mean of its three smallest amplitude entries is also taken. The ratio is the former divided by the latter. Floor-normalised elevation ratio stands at 1.0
